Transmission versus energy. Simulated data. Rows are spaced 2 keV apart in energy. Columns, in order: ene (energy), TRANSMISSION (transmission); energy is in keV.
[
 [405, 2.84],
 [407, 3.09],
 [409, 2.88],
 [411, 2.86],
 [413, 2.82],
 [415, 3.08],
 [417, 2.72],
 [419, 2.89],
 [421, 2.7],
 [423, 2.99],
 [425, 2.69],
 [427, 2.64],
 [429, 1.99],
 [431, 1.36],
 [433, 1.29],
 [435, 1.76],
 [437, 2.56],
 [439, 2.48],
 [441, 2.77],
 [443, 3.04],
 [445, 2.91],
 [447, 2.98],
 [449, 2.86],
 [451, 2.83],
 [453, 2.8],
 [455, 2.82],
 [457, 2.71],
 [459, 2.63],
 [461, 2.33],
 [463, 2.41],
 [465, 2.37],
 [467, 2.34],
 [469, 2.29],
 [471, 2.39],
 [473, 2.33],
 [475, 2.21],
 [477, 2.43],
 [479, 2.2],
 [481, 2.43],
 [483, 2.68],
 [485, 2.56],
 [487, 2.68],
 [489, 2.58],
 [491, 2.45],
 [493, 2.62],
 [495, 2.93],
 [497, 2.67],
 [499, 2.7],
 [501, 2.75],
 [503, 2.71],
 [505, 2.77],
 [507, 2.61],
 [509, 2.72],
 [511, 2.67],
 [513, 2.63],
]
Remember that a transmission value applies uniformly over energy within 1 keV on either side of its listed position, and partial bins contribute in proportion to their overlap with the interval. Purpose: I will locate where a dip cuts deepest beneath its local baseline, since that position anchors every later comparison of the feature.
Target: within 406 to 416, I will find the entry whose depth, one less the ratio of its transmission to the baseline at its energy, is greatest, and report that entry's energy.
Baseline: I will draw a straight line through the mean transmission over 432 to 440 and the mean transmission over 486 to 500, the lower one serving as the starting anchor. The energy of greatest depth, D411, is 413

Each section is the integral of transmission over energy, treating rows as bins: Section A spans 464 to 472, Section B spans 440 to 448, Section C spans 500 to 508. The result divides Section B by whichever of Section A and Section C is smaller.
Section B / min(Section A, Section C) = 1.2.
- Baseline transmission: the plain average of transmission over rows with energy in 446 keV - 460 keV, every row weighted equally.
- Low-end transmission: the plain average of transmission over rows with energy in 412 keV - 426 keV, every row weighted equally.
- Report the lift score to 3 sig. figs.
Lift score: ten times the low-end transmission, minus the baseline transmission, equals 25.6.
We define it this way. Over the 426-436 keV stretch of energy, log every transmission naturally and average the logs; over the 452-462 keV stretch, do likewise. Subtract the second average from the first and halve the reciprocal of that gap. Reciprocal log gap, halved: -1.2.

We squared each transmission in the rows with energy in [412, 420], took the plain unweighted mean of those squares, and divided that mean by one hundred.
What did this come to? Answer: 0.083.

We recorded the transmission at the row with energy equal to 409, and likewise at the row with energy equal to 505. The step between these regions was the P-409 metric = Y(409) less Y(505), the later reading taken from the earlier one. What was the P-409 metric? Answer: 0.1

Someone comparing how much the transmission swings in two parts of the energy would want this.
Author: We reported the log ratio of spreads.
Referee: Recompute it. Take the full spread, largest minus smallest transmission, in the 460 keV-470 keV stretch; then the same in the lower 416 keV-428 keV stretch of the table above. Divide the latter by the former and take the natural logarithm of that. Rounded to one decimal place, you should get 1.1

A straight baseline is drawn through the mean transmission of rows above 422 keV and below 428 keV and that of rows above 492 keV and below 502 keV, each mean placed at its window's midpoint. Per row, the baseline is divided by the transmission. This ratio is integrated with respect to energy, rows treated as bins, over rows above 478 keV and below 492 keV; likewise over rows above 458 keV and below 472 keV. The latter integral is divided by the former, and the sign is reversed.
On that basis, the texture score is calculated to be -1.1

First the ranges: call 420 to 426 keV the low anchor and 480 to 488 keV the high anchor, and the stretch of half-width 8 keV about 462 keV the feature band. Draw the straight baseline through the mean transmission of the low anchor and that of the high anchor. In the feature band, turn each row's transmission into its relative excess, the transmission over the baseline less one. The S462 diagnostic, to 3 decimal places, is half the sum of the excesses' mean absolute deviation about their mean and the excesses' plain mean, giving -0.002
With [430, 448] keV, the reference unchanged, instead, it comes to 0.038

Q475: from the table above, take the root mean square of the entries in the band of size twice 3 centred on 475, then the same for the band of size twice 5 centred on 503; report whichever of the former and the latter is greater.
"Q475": 2.71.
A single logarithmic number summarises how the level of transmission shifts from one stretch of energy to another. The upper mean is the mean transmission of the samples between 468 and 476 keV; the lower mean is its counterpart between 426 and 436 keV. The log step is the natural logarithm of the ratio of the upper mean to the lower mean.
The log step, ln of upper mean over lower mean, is 0.24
